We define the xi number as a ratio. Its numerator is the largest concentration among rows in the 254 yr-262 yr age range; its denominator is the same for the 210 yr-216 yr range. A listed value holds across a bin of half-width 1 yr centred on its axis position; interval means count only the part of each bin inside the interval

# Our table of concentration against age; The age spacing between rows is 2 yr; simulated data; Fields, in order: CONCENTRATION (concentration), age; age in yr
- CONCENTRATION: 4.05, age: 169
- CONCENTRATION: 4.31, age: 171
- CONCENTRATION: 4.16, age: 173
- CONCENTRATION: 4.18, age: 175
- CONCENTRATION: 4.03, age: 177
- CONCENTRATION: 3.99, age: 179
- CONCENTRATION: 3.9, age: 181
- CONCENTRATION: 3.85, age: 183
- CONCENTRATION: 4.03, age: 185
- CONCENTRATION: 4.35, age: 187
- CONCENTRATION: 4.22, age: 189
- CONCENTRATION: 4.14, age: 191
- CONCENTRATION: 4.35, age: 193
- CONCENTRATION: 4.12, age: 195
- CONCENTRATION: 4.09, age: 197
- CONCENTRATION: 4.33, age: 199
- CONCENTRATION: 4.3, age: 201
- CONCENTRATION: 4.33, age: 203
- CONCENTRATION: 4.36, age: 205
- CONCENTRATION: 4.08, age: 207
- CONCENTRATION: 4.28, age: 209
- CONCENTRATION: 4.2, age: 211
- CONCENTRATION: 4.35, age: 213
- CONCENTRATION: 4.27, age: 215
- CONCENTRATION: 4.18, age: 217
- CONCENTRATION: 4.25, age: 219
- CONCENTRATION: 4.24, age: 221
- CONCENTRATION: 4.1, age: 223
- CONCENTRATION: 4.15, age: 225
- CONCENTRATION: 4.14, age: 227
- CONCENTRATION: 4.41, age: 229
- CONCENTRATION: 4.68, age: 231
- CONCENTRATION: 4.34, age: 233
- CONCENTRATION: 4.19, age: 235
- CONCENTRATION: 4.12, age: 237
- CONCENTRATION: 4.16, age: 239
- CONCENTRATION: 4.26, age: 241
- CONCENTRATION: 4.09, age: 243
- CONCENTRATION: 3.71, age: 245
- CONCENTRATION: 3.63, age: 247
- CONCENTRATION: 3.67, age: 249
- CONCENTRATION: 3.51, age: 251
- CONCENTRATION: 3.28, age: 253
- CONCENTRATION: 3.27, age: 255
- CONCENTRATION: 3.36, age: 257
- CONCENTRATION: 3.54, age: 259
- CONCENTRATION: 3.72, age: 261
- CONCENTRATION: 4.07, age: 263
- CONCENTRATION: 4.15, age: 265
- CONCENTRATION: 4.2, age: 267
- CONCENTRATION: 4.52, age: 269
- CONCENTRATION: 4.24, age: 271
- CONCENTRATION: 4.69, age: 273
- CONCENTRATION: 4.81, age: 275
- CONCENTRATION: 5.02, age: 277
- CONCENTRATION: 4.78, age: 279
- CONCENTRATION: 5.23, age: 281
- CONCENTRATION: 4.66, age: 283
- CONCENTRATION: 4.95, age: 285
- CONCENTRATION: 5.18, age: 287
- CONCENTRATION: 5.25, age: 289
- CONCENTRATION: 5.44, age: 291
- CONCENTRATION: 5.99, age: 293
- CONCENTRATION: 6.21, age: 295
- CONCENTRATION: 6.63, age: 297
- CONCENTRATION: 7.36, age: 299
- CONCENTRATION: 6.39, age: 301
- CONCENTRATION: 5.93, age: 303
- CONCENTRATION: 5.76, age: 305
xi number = 0.86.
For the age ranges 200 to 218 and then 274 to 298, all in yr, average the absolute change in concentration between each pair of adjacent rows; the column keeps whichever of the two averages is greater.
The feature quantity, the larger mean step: 0.31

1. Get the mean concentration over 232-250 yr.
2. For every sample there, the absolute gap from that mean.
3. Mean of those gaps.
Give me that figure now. 0.23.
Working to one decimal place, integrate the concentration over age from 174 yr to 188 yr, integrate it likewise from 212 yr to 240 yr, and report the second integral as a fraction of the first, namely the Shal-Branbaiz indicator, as 2.1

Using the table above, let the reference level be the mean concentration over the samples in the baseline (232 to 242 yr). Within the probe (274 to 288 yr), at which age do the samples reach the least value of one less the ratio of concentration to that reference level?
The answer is 281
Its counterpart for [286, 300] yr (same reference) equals 299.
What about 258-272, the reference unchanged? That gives 269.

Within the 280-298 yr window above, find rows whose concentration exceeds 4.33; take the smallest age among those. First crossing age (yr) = 281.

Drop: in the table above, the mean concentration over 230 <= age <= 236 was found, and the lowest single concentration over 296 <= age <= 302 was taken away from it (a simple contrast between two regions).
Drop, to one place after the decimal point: -2.0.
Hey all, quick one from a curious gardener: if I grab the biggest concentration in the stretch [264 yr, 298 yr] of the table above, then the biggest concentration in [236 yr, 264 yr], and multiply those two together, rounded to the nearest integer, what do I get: 28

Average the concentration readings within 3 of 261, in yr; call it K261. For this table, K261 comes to 3.78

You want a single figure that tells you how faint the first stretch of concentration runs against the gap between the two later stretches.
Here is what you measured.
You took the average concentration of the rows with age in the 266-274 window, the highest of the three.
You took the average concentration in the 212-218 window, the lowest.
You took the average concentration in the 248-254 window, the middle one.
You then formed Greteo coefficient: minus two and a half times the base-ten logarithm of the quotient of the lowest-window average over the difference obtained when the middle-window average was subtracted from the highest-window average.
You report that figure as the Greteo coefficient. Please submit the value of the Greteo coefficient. -1.7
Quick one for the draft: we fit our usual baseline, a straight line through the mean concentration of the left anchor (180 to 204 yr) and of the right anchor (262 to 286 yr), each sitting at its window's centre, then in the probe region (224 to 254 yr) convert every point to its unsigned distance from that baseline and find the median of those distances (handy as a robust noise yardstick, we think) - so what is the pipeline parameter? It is 0.29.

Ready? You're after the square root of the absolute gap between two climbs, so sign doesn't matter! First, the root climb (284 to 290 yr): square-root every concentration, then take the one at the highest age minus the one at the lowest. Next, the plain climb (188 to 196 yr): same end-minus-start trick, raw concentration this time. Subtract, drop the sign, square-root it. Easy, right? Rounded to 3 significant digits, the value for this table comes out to 0.408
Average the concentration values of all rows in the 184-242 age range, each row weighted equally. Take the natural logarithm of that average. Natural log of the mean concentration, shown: 1.45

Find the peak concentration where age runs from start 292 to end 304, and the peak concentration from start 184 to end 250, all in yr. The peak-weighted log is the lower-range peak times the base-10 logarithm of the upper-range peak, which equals 4.1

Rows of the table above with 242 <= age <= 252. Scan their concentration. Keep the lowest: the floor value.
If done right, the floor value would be 3.51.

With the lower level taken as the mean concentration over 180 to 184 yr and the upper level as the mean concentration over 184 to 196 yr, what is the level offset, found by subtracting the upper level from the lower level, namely -0.3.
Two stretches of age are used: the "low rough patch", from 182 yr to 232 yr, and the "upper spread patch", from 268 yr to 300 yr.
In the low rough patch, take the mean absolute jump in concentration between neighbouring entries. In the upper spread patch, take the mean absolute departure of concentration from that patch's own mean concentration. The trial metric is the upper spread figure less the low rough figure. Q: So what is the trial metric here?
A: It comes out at 0.50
